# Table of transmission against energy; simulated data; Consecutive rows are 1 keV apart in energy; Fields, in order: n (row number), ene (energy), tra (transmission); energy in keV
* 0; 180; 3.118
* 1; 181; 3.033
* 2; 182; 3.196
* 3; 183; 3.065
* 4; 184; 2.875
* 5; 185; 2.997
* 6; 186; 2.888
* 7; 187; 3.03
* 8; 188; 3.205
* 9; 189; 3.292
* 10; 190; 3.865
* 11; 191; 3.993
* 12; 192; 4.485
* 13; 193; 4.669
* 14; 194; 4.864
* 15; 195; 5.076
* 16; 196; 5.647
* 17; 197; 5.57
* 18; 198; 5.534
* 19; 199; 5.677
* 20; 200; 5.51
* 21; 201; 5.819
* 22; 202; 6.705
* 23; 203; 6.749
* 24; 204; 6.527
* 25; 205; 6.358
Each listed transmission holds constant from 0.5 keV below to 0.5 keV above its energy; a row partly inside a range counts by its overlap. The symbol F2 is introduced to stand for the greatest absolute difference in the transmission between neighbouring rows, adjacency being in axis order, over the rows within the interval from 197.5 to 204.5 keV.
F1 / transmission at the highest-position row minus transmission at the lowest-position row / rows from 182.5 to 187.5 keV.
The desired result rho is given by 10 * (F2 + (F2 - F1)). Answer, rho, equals 18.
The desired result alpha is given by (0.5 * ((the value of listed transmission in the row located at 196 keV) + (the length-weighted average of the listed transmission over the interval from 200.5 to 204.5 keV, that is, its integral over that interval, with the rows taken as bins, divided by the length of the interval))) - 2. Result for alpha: 4.05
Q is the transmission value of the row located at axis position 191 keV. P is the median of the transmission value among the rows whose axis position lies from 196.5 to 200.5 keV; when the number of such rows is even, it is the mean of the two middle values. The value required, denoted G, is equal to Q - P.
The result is -1.6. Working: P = 5.6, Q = 3.993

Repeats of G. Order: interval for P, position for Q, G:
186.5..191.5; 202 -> 3.4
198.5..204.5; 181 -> -3.1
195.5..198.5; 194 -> -0.7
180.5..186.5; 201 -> 2.8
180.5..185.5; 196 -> 2.6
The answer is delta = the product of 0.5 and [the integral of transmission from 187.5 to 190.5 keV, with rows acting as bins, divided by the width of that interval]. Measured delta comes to 1.7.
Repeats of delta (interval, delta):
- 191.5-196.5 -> 2.5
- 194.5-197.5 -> 2.7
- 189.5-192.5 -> 2.1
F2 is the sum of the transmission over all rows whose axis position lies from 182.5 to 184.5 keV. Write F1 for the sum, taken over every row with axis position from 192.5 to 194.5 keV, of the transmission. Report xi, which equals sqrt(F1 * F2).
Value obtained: 8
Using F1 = 10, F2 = 6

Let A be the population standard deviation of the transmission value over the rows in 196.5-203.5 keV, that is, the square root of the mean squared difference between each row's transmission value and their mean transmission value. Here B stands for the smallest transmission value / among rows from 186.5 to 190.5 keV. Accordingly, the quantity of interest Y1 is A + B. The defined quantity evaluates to 3.54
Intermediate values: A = 0.51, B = 3.03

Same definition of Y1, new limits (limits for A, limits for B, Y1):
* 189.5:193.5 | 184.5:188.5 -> 3.22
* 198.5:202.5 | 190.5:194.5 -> 4.45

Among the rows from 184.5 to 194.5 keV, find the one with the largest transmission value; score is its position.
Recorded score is 194 keV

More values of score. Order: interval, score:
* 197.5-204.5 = 203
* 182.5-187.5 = 183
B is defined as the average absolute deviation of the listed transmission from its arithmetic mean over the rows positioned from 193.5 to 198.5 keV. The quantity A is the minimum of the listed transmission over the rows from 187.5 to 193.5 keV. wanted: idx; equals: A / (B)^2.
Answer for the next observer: 37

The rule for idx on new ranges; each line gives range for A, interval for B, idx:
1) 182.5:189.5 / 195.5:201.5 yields 370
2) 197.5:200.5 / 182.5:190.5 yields 107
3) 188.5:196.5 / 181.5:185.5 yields 348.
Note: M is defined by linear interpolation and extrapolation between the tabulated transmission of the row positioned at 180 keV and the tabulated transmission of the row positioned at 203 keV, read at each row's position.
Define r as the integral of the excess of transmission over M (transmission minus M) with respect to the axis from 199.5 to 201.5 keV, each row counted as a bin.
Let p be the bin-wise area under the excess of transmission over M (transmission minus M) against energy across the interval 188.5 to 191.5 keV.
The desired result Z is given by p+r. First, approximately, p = -2.9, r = -1.4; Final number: -4.3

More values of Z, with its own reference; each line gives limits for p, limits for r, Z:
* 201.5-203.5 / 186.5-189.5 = -3.5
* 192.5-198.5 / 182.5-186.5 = -5.5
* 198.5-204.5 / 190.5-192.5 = -3.5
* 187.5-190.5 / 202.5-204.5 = -3.6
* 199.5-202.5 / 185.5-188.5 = -4.8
